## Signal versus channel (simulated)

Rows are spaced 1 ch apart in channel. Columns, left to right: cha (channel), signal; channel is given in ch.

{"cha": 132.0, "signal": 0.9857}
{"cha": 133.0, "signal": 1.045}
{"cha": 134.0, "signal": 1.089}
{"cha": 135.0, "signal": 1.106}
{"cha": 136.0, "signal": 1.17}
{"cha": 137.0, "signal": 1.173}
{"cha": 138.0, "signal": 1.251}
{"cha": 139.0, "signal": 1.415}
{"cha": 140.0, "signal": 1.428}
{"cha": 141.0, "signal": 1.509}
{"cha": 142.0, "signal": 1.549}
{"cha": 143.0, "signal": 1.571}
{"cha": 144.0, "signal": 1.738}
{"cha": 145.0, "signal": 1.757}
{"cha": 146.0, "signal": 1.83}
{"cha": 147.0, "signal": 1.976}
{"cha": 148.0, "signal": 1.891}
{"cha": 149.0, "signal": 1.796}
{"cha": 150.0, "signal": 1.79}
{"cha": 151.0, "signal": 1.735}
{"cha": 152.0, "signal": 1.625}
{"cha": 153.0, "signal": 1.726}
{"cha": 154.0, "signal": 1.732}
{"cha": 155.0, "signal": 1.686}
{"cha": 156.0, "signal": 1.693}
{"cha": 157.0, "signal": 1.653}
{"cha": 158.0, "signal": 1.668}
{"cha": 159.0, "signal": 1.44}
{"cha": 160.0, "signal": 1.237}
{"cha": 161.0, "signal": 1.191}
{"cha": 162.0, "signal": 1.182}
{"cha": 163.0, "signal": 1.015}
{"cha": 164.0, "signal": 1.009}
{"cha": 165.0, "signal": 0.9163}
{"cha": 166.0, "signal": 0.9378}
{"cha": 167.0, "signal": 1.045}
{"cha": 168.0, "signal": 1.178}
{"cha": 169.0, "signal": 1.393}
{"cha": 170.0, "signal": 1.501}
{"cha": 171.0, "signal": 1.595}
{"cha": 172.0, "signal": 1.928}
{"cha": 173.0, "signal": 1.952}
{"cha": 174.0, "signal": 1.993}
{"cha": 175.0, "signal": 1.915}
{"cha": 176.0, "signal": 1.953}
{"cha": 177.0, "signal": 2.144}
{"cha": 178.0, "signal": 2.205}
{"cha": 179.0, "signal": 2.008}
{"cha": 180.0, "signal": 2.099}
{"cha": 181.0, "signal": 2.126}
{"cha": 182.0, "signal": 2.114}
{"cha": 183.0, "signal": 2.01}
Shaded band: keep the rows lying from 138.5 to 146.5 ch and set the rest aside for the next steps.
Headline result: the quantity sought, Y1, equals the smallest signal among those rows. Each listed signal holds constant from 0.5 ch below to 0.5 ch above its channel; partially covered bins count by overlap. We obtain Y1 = 1.415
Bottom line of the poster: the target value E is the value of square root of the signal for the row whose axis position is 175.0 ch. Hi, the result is 1.38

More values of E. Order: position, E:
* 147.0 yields 1.41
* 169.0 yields 1.18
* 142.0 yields 1.24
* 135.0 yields 1.05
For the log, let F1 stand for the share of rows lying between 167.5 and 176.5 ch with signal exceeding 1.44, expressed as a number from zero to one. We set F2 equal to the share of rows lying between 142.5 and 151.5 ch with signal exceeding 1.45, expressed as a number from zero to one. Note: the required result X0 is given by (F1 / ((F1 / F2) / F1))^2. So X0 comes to 0.6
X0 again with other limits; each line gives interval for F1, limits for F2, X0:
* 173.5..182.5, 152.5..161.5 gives 0.4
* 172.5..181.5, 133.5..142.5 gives 0.0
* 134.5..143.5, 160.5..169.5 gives 0.0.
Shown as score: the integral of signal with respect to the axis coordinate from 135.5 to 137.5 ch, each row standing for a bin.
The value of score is 2.3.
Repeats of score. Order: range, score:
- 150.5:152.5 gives 3.4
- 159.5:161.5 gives 2.4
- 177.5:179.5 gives 4.2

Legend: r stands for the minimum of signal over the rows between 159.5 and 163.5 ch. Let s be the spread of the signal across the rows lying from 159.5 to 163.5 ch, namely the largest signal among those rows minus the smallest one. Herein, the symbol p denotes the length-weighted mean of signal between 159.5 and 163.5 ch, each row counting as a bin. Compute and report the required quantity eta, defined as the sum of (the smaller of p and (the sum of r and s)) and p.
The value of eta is 2.3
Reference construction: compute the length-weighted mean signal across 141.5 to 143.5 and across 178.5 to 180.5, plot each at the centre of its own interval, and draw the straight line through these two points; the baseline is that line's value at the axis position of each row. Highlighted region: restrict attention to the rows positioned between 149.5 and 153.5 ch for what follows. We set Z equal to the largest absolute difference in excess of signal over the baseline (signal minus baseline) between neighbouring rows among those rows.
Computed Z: 0.12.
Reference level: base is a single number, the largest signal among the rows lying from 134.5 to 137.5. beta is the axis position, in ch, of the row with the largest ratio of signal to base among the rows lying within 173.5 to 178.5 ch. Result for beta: 178.0 ch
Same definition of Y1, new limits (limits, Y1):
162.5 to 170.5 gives 0.9163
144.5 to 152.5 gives 1.625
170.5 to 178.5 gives 1.595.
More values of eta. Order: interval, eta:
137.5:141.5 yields 2.8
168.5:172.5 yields 3.2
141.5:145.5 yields 3.3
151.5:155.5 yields 3.4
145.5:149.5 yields 3.7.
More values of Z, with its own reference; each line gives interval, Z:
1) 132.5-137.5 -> 0.05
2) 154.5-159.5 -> 0.24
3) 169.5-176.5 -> 0.32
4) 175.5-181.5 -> 0.21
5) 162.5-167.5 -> 0.11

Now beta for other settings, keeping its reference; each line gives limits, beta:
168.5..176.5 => 174.0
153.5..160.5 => 154.0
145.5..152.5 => 147.0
